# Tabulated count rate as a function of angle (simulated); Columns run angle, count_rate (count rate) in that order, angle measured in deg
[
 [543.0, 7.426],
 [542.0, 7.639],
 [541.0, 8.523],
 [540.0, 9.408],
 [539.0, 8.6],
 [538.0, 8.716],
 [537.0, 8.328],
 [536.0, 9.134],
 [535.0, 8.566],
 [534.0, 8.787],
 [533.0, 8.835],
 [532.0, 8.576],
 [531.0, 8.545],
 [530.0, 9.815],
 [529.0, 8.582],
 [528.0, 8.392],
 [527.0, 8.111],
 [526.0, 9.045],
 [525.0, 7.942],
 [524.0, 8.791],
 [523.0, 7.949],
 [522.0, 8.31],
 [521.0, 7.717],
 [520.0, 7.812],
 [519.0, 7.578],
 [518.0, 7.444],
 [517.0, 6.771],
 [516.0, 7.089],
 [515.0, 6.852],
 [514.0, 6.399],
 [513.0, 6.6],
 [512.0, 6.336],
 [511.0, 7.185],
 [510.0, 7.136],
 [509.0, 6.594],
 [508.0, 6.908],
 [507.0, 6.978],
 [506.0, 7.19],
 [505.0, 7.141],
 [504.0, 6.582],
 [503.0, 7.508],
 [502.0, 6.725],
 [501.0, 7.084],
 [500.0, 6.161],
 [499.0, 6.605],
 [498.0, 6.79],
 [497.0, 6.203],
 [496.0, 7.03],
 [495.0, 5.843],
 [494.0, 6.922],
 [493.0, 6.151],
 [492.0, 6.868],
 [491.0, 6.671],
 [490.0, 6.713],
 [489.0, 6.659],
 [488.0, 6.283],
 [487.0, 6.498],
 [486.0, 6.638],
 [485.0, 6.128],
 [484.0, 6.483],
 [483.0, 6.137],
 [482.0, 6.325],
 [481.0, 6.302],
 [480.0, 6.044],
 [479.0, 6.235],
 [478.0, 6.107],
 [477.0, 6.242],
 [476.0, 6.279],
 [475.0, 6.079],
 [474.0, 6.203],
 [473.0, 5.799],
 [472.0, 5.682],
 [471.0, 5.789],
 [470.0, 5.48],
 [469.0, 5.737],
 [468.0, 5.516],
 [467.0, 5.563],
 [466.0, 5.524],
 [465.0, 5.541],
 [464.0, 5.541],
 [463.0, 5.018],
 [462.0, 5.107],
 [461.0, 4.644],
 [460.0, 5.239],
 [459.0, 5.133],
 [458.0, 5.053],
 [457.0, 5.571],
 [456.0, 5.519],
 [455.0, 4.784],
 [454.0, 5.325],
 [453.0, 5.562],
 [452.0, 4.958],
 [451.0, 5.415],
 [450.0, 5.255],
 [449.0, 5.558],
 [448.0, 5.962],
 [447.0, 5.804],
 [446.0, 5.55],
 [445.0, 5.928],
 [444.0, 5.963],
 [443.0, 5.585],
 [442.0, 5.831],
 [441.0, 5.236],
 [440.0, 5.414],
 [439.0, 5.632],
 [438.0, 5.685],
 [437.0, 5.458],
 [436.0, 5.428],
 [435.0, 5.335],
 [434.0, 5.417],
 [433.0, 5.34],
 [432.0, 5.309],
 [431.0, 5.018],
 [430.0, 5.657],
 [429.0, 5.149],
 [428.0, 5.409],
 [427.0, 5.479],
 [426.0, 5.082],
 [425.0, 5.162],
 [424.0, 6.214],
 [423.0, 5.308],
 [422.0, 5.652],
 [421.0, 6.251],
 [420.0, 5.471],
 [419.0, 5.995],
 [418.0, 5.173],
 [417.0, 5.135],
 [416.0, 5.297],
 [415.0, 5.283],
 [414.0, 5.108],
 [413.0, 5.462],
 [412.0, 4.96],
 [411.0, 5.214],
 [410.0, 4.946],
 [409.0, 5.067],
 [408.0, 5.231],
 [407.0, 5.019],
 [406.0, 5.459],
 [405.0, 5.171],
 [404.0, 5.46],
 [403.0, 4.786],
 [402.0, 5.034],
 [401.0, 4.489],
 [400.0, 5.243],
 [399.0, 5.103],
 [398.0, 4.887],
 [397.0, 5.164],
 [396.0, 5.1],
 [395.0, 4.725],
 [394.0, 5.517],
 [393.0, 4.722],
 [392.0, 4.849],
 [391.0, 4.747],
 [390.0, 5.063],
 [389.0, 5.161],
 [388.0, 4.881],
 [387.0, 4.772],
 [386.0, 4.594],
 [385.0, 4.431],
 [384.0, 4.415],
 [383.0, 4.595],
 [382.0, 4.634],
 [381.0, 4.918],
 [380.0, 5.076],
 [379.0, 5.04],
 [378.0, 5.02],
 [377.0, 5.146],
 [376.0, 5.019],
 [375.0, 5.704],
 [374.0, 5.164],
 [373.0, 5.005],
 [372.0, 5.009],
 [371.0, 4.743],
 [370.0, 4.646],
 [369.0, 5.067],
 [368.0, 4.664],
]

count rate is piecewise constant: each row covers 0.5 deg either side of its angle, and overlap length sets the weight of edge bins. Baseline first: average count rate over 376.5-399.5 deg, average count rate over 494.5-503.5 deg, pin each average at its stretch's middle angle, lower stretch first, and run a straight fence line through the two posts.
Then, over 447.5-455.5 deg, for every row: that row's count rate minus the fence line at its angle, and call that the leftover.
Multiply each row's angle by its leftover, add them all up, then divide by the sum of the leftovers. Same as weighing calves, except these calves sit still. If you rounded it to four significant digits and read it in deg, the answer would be 452.7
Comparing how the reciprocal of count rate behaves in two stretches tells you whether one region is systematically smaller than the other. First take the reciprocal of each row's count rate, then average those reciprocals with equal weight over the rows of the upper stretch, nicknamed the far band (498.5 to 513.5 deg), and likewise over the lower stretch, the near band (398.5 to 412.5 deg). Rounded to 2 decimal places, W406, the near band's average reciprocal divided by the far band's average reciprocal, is 1.35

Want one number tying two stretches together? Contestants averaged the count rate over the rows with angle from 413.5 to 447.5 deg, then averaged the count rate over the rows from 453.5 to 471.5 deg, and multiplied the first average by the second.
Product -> 29.3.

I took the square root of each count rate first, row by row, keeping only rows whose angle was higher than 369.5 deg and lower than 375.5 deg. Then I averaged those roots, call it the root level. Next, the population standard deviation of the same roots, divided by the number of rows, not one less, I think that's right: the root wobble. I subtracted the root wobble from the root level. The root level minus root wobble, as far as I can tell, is 2.17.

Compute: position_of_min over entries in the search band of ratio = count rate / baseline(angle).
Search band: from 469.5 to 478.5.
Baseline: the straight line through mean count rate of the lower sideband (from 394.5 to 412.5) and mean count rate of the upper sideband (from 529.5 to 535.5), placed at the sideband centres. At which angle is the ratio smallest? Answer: 470.0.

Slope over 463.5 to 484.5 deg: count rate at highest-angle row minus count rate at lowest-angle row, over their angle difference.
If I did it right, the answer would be 0.05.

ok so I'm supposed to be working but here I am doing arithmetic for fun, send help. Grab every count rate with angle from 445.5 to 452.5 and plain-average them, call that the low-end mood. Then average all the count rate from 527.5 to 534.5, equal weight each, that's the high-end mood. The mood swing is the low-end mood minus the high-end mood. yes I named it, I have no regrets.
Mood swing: -3.3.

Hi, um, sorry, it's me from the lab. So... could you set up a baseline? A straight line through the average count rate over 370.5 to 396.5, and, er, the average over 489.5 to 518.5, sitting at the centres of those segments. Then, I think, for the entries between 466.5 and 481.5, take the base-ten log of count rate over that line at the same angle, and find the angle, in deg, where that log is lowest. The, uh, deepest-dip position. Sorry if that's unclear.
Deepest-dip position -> 470.0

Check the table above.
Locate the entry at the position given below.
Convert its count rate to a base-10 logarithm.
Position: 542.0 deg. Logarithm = 0.883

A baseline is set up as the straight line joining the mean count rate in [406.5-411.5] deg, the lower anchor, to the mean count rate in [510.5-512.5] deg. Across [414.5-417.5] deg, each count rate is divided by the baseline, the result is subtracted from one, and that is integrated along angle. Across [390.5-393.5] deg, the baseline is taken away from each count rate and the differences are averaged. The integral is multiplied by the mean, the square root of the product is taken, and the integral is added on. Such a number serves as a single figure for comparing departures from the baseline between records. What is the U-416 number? 0.01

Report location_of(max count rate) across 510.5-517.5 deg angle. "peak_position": 511.0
